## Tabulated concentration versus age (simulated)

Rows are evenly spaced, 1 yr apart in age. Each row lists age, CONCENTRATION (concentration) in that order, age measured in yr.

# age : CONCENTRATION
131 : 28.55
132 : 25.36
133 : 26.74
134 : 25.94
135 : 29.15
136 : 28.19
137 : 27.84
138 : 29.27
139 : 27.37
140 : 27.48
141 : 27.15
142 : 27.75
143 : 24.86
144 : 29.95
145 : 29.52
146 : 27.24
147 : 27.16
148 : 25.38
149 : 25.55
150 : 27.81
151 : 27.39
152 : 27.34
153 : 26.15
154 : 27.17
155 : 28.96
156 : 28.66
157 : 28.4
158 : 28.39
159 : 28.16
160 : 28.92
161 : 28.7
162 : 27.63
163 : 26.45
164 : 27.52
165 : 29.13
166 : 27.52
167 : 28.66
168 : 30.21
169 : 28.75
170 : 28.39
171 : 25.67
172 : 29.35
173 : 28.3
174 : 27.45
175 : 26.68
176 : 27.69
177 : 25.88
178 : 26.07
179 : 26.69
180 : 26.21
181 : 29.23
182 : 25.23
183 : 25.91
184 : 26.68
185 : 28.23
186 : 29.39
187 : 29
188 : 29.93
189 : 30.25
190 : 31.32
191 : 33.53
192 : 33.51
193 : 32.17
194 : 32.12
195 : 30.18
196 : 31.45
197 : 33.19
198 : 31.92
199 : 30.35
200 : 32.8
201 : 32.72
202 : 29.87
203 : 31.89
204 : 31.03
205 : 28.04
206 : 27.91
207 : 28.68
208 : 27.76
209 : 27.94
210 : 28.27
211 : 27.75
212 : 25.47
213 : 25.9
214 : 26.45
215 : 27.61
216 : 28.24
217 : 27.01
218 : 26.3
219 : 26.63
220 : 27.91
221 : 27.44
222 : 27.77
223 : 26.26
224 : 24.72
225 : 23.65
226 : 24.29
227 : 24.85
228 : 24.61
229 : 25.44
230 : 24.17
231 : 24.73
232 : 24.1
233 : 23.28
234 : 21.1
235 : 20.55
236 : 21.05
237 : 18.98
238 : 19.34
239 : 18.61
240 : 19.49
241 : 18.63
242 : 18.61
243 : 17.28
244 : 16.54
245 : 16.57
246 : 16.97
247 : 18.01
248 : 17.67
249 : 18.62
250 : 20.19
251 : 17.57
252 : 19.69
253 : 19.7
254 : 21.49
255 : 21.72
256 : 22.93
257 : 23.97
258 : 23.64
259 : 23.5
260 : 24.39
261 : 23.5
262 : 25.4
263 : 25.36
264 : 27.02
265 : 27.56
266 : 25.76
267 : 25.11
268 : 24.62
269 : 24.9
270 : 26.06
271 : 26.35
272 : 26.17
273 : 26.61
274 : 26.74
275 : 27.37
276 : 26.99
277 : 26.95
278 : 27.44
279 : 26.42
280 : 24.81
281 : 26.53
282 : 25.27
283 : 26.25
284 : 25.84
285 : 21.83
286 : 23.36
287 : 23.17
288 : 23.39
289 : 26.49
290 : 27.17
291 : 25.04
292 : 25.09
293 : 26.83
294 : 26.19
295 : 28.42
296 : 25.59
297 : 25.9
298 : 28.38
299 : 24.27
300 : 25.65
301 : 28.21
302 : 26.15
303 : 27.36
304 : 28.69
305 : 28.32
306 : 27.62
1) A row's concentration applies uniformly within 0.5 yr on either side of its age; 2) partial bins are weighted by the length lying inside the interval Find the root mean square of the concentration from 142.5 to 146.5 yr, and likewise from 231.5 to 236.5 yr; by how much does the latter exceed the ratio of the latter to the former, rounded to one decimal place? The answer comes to 21.3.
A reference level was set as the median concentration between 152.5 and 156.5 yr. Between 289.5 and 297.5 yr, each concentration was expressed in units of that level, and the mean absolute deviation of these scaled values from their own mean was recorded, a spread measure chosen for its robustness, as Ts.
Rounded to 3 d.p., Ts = 0.032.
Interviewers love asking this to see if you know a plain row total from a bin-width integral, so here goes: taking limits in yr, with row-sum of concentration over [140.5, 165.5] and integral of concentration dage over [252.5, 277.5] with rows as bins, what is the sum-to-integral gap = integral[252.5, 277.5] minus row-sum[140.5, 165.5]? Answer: -68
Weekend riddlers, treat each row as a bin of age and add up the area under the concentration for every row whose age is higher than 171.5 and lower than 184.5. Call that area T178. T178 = 351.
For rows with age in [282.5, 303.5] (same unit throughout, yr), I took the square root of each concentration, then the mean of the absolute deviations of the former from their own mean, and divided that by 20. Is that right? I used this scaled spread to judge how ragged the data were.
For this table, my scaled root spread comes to 0.007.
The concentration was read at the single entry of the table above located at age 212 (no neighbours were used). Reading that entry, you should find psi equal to 25.47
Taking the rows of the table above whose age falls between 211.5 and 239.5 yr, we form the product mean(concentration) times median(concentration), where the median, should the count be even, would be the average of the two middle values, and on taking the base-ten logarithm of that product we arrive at 2.78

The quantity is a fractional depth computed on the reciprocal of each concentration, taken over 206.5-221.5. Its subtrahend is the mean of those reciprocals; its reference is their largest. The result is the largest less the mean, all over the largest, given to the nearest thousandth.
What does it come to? 0.066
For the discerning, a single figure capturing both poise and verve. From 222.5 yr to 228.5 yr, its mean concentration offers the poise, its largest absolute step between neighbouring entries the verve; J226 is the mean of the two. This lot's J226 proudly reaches 13.1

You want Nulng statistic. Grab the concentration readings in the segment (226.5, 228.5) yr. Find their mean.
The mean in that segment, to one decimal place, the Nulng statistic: 24.7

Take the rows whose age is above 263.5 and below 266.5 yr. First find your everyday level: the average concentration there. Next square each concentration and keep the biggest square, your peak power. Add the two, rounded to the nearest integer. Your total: 786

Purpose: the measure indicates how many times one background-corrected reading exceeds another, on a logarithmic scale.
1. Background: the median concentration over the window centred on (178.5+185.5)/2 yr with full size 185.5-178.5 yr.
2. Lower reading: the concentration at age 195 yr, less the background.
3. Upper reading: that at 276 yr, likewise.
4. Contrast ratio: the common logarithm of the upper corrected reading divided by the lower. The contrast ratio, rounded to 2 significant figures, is -1.1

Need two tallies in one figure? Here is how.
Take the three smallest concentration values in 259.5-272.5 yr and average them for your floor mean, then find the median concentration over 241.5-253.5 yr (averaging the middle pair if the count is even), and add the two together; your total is 42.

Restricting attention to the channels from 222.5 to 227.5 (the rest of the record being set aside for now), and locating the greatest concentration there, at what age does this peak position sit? 223 yr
